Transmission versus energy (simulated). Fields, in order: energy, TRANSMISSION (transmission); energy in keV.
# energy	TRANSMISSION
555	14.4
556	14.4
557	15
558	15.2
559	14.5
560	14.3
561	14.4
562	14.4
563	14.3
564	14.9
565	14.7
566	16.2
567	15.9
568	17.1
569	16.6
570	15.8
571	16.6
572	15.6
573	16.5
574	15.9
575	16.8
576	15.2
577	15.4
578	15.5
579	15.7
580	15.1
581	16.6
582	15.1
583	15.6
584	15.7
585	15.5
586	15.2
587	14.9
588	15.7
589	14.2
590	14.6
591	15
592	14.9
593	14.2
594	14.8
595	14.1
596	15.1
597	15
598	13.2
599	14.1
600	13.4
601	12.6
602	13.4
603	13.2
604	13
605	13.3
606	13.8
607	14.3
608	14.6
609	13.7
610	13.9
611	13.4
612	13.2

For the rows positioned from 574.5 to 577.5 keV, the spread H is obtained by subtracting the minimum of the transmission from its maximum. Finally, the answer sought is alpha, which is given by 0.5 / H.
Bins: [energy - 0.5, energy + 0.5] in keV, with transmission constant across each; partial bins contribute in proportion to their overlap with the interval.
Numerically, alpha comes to 0.3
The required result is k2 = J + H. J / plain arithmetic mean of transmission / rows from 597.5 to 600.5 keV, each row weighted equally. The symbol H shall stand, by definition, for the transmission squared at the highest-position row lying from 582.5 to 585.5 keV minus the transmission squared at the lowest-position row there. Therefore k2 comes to 10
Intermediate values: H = -3.1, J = 13.6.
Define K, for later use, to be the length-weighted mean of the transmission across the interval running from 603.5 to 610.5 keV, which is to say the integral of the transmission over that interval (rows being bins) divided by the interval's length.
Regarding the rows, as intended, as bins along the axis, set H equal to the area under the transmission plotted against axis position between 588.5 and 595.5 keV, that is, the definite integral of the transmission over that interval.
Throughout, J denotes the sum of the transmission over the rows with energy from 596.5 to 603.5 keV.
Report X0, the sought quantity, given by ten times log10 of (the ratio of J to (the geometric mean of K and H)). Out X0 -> 4.03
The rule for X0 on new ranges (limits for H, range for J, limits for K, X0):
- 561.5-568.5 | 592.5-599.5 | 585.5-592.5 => 3.99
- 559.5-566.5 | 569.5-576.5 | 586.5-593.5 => 4.59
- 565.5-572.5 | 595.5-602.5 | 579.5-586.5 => 3.62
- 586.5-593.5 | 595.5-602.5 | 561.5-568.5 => 3.85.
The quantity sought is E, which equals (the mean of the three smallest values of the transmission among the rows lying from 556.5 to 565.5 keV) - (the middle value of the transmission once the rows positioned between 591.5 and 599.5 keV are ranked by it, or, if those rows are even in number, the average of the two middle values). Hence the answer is 0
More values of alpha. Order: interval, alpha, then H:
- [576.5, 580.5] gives 0.8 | 0.6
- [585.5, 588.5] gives 0.6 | 0.8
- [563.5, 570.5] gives 0.2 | 2.4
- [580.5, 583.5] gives 0.3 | 1.5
